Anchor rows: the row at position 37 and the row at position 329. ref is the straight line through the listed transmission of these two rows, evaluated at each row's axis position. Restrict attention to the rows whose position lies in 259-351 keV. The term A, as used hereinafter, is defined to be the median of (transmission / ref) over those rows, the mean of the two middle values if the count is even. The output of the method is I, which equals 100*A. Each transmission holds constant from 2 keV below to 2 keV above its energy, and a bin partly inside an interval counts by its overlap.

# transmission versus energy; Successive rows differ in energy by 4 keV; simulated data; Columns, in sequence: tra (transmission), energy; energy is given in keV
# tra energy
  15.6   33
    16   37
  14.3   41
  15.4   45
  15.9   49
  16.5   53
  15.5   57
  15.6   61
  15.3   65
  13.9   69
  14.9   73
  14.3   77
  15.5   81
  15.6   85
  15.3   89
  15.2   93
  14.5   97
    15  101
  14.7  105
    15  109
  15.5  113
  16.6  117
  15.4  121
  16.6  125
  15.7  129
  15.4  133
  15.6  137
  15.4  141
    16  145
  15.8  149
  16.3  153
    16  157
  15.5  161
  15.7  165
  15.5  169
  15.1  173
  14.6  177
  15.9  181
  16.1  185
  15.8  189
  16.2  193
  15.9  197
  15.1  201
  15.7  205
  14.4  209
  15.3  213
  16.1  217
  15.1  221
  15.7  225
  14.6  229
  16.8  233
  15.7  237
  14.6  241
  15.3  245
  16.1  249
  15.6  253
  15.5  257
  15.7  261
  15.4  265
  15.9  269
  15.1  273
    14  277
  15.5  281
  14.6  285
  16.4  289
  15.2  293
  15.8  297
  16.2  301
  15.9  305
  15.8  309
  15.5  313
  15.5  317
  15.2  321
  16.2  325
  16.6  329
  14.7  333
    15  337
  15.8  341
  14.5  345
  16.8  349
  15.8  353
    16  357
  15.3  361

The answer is 93.9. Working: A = 0.939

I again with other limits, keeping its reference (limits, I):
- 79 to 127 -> 95.1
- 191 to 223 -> 94.8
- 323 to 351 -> 95.0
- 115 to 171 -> 96.8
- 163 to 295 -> 94.9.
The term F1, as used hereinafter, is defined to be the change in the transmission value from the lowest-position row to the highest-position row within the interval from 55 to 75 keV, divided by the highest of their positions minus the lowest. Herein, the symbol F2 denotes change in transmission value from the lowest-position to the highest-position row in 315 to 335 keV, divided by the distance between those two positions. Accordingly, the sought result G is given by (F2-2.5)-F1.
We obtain -2.51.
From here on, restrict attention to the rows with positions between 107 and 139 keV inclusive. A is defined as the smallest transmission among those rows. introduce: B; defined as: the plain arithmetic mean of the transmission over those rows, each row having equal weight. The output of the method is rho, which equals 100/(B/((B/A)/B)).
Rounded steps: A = 15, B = 15.7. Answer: 0.42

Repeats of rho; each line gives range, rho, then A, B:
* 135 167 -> 0.41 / 15.4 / 15.8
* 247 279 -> 0.46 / 14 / 15.4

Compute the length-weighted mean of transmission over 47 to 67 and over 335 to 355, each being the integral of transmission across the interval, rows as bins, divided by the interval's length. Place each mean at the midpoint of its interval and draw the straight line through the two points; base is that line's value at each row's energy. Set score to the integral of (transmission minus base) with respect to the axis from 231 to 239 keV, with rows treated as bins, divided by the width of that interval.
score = 0.6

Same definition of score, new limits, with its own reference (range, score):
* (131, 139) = -0.2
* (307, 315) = 0.0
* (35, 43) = -0.6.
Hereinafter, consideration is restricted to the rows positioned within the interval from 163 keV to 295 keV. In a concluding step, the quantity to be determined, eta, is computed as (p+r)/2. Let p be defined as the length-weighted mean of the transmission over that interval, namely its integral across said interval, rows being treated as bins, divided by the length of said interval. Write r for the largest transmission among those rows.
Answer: 16.13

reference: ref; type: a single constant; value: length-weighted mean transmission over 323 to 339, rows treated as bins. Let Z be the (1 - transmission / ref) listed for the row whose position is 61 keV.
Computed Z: 0.002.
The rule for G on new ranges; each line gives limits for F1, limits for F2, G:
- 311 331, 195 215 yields -2.61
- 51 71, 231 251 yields -2.38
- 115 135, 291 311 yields -2.39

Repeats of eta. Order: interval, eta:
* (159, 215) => 15.84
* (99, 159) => 16.13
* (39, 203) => 16.03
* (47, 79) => 15.87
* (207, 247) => 16.08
